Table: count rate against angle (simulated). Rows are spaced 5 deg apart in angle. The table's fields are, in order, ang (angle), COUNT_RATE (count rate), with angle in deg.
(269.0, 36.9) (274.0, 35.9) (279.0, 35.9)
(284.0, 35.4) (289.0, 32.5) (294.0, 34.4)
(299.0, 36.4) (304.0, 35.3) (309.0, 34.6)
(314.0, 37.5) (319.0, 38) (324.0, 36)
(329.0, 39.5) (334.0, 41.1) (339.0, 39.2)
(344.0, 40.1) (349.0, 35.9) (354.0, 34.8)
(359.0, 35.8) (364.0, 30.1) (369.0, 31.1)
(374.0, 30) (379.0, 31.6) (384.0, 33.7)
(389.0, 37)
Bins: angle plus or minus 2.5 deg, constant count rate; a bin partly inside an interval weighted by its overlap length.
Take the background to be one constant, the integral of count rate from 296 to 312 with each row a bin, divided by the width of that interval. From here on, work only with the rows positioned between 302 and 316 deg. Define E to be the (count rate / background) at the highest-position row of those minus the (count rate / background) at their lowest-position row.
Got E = 0.06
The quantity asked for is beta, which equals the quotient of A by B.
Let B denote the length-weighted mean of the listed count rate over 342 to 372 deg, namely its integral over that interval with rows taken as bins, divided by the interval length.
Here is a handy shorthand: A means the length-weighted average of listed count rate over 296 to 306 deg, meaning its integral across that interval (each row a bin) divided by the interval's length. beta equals 1.04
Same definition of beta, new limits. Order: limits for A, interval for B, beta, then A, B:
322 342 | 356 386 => 1.22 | 39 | 32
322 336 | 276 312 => 1.11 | 39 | 35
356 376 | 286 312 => 0.92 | 32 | 35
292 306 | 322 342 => 0.91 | 35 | 39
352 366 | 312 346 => 0.87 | 34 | 39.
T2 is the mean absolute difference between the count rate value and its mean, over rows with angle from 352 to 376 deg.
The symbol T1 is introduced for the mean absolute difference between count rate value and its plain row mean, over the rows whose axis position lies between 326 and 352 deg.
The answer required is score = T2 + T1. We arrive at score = 3.7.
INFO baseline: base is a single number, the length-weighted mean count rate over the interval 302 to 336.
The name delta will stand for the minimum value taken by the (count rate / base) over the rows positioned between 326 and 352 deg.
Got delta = 0.96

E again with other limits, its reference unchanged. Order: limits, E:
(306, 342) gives 0.13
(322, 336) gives 0.14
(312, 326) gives -0.04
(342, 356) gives -0.15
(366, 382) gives 0.01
